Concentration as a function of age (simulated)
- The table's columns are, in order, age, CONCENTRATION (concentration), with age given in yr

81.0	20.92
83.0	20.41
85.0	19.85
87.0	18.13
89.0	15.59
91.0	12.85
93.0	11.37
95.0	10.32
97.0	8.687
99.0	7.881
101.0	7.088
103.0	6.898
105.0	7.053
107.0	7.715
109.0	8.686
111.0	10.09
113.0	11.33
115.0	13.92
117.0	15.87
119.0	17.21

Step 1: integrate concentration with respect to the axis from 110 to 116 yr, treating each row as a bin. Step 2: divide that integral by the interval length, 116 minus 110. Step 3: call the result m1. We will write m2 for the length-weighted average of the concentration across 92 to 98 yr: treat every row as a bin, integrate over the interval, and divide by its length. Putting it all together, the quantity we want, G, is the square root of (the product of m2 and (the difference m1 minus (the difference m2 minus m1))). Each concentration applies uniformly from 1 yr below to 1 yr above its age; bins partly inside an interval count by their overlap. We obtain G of 11.7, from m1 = 11.8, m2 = 10.1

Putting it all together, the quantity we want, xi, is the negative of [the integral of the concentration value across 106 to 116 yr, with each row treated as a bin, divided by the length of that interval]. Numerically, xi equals -10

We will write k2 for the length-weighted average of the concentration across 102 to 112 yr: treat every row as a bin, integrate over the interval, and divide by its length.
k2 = 8.1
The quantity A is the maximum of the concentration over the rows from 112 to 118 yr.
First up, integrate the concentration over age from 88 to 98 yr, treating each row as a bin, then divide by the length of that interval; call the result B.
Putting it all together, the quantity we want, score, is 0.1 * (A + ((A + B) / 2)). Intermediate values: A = 15.87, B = 11.8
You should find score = 3.0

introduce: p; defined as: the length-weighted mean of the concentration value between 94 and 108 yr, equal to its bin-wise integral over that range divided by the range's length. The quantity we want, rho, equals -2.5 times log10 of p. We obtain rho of -2.3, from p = 7.9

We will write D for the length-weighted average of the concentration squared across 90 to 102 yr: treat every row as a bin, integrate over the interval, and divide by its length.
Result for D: 98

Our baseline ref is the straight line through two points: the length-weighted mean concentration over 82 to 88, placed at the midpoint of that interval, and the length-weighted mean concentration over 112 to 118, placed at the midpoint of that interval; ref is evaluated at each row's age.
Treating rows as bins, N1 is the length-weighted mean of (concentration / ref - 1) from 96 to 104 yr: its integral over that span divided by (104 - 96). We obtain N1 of -0.54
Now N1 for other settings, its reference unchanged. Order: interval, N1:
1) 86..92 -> -0.17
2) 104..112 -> -0.44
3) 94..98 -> -0.45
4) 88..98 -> -0.35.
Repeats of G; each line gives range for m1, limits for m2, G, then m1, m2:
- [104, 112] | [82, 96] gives 4.4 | 8.4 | 15.5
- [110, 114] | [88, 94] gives 10.4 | 10.7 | 13.3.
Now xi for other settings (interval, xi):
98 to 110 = -8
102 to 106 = -7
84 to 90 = -18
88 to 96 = -13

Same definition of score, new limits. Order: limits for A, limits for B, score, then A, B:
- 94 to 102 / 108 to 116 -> 2.1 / 10.32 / 11.0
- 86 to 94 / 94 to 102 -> 3.1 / 18.13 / 8.5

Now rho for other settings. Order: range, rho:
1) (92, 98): -2.5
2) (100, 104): -2.1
